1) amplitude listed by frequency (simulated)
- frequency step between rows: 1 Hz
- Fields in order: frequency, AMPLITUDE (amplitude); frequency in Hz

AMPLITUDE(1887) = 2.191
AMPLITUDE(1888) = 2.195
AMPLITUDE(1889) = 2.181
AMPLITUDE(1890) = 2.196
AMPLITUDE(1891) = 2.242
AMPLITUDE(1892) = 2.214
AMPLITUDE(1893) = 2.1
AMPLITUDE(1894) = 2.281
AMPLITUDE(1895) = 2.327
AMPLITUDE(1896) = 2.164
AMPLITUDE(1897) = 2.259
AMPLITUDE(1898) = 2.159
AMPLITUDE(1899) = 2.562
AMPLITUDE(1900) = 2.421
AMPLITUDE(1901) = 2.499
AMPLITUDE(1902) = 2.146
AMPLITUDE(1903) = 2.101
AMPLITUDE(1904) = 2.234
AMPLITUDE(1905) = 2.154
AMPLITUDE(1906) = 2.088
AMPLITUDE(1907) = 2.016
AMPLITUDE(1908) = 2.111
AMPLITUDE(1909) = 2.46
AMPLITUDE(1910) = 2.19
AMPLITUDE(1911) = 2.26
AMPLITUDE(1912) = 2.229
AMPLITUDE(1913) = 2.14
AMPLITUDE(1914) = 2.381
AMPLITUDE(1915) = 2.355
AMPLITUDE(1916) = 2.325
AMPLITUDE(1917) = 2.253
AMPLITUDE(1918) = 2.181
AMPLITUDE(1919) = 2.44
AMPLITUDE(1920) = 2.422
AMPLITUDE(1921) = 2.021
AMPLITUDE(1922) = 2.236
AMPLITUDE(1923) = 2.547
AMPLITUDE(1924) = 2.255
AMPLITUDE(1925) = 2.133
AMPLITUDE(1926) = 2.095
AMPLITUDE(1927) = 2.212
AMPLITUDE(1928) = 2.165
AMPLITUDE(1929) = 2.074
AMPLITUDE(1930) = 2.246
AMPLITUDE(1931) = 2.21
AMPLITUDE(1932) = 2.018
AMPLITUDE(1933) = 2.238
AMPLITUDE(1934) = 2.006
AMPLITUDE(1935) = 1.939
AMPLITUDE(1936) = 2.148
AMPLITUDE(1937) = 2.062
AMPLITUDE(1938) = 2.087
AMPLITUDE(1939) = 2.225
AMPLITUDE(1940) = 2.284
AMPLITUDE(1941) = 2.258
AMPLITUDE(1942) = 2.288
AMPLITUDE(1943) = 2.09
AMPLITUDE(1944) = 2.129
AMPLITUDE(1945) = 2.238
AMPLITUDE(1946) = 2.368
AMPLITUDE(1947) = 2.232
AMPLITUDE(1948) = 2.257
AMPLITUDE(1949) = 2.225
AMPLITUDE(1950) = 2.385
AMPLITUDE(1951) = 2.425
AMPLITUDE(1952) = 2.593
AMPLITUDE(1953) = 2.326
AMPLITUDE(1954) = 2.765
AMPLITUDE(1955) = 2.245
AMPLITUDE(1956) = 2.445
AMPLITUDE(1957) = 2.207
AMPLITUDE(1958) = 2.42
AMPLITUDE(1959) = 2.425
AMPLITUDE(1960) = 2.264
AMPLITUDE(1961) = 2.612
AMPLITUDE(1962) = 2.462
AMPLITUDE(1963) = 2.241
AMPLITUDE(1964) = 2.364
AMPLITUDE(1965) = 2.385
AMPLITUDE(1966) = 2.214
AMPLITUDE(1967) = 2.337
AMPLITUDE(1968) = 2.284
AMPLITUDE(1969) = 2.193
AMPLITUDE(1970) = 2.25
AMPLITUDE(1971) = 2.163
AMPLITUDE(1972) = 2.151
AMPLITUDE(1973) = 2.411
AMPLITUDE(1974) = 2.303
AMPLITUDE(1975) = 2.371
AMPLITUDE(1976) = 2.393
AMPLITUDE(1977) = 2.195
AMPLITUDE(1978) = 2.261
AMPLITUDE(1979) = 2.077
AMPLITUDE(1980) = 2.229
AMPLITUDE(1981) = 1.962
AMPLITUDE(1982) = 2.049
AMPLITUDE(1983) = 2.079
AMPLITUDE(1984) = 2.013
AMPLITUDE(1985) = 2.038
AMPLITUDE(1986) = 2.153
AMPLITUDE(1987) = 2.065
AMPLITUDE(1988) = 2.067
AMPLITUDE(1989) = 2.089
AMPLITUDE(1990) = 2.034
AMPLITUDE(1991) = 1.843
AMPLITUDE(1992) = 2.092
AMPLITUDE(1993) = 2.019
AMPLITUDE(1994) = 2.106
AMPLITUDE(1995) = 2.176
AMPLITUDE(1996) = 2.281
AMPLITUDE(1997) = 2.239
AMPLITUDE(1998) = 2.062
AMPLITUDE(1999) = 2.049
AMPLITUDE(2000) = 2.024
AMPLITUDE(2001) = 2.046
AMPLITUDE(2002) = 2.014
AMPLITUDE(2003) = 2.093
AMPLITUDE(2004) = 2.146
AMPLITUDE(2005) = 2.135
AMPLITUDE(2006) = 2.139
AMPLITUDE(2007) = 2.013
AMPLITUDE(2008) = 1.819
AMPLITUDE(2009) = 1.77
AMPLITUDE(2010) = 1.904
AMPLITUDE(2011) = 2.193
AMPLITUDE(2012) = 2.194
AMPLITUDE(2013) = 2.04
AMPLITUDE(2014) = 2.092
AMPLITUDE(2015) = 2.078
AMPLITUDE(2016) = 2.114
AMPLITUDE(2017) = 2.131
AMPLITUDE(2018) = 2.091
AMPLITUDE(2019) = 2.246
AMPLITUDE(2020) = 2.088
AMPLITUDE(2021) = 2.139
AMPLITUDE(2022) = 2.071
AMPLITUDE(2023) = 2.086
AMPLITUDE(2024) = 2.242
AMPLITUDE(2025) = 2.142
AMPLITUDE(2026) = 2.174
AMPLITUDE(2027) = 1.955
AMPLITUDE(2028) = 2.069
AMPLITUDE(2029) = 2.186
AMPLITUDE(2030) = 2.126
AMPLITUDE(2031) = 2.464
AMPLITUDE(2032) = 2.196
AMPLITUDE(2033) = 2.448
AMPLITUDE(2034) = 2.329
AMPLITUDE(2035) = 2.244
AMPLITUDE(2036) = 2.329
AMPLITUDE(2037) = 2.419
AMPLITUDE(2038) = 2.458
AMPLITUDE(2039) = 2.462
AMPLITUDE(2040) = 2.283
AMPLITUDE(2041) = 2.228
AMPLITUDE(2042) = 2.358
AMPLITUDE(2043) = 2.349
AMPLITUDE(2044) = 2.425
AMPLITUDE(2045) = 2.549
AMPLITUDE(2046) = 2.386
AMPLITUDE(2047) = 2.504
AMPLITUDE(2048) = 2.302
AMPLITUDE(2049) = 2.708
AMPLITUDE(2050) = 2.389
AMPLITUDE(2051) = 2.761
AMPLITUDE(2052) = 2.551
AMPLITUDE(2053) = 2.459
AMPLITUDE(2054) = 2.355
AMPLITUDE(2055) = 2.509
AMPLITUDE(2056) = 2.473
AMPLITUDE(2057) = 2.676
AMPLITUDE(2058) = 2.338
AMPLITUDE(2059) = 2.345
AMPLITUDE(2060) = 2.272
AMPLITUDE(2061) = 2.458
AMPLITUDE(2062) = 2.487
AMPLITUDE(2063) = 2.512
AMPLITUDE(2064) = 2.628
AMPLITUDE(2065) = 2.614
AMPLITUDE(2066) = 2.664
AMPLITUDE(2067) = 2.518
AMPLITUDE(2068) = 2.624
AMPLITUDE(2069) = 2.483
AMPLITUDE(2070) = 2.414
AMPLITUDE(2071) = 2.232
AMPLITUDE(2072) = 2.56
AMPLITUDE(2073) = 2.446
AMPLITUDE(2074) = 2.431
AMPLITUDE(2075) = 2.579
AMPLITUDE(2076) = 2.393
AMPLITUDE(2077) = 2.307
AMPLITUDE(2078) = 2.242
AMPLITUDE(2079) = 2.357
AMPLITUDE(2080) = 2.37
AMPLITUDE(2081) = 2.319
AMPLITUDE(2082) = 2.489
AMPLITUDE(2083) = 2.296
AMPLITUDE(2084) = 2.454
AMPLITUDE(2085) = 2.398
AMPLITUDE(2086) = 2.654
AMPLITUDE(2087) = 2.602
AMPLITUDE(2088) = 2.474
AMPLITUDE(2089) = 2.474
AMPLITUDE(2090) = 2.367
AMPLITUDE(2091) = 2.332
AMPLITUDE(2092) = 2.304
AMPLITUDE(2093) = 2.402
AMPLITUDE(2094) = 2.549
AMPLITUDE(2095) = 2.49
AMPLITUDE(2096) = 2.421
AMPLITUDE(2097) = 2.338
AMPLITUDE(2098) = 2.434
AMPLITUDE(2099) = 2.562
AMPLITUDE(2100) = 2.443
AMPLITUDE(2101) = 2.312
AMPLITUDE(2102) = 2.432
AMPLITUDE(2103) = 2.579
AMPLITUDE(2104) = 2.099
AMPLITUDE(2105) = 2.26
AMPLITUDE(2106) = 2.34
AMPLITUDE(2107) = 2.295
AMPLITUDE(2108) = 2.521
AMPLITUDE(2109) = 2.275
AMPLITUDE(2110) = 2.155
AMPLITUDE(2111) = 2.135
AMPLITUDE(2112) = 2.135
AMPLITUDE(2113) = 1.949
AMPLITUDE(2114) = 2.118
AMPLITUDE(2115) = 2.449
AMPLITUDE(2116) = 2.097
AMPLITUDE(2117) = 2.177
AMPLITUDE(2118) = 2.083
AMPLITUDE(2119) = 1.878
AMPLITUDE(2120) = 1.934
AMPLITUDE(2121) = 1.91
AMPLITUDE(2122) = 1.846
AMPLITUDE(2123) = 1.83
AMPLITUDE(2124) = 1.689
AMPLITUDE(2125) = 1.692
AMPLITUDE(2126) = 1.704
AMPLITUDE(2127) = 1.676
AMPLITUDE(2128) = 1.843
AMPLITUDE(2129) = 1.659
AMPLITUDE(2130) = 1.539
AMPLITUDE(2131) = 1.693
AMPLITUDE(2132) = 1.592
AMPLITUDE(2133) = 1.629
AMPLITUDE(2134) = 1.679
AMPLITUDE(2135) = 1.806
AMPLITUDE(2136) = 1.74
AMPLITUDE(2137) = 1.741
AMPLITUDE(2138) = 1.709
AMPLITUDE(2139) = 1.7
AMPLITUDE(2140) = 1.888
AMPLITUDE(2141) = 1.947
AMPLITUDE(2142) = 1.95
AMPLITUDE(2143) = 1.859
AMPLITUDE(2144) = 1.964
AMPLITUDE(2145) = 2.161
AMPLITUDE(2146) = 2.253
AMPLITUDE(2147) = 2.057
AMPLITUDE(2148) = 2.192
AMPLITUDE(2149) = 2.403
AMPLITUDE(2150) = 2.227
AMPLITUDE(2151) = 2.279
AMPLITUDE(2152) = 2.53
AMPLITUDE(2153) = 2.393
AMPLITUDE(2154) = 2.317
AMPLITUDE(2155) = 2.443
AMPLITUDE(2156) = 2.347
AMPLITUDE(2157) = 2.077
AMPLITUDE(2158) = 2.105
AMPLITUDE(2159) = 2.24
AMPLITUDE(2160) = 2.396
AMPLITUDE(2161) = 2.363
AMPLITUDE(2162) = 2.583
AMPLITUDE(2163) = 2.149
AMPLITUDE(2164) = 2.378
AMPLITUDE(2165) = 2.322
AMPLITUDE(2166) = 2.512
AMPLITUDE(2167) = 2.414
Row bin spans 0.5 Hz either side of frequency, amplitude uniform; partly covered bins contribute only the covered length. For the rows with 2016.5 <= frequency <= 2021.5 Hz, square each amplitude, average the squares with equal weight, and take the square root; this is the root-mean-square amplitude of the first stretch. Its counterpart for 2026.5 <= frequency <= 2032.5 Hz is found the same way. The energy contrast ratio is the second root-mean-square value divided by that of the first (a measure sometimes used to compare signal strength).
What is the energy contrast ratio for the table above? 1.01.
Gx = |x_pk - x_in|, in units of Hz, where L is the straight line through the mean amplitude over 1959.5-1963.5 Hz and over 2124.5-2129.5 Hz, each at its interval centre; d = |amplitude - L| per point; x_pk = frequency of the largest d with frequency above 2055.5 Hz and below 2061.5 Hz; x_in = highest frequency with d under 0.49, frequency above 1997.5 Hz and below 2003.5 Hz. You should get 54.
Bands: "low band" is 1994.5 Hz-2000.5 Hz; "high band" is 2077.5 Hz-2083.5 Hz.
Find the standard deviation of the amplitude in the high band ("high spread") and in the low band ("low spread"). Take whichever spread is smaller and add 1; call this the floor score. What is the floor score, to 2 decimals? 1.08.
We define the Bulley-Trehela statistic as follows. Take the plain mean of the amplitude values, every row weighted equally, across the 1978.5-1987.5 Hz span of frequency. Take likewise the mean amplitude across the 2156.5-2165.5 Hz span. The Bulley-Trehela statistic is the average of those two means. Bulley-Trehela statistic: 2.18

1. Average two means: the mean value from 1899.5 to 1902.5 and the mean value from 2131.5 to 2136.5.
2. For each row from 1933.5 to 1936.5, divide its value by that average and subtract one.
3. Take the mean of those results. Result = 0.00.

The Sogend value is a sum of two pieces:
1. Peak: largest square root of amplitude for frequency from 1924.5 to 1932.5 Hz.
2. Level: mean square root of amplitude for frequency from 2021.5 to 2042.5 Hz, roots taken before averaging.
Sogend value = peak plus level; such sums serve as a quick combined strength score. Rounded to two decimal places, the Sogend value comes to 3.00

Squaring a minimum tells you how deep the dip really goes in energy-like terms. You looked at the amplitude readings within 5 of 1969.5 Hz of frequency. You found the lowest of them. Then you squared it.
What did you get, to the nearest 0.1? 4.6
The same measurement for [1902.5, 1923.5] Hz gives 4.1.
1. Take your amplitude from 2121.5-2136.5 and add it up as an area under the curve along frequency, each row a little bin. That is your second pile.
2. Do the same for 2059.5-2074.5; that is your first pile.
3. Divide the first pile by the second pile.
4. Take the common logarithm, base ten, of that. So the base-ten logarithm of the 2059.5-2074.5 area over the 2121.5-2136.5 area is 0.16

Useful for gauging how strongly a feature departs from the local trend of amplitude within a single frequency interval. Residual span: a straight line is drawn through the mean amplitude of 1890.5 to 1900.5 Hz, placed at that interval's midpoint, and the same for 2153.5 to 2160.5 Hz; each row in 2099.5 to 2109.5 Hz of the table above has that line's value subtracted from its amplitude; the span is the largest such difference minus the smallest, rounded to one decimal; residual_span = 0.5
